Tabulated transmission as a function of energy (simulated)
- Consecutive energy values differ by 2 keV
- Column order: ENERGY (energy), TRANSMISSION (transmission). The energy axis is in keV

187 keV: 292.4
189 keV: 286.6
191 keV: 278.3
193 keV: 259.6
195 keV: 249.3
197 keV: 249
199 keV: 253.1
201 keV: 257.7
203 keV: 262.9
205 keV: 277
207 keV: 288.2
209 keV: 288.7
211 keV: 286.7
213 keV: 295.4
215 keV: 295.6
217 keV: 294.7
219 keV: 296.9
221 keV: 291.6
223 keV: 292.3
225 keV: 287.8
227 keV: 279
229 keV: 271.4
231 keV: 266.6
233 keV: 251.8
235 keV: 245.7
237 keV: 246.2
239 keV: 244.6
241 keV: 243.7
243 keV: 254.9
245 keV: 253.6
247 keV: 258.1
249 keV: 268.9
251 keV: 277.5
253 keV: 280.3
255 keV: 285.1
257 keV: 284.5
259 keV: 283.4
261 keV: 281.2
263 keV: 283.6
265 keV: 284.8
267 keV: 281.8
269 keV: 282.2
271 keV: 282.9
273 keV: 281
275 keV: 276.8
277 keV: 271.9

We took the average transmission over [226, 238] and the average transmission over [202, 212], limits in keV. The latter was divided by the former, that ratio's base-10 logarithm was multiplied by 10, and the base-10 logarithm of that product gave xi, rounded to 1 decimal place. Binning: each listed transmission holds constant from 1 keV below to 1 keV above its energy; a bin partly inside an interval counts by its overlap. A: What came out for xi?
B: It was -0.5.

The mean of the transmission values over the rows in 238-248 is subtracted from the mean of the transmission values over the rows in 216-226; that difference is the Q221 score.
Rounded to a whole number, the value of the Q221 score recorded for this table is 42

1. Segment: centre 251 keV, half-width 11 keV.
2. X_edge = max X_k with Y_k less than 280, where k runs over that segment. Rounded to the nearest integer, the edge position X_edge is 251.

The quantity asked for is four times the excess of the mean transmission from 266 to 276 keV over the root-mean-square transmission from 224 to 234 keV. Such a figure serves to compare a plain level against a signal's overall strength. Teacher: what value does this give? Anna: 37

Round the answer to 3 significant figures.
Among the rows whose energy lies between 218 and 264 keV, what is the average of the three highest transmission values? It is 294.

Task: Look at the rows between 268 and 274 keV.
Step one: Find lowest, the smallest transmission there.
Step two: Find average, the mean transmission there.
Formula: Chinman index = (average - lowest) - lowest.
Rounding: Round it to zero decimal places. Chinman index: -280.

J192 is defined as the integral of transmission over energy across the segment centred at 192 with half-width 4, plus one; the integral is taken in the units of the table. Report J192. 2149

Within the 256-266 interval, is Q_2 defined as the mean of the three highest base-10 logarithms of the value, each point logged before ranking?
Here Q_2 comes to 2.454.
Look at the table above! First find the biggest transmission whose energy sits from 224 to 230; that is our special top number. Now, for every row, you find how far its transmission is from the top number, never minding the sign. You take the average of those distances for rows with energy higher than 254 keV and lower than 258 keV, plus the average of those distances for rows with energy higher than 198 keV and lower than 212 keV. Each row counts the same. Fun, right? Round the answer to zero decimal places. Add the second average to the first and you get 18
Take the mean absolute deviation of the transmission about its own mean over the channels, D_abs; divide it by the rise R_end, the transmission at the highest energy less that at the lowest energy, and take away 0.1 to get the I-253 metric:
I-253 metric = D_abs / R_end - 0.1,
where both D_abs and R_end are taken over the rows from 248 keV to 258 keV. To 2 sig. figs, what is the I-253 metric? 0.21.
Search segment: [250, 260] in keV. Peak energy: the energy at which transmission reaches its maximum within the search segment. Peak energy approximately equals 255 keV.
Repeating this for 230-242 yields 231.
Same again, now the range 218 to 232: 219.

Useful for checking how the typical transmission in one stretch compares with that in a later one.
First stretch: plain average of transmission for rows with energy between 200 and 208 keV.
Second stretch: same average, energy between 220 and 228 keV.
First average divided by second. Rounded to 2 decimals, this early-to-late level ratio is 0.94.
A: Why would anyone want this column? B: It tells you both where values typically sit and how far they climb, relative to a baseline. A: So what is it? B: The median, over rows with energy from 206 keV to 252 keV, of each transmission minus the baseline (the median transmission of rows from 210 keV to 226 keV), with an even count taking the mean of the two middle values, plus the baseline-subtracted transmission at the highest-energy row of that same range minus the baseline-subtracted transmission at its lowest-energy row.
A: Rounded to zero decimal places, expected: -27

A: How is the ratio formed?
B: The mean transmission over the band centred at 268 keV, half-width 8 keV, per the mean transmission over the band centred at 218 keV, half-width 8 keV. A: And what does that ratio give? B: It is 0.96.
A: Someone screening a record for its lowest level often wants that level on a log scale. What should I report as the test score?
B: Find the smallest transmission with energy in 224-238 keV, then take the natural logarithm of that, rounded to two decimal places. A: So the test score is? 5.50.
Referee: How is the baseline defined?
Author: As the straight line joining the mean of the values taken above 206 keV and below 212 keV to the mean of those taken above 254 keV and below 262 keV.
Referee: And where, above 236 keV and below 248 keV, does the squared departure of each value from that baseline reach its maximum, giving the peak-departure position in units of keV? 241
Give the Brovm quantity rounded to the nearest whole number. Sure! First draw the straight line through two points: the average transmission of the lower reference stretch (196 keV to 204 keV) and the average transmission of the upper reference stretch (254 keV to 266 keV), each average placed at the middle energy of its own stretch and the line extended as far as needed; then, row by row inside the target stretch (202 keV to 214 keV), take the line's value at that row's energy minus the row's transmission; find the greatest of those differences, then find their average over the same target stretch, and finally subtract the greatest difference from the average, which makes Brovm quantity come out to -18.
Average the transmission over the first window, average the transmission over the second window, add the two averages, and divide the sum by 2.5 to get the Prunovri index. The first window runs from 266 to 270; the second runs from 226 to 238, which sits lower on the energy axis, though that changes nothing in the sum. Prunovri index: 217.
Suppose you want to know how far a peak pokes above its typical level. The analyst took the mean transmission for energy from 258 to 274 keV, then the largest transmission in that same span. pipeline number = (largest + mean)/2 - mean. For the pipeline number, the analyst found 1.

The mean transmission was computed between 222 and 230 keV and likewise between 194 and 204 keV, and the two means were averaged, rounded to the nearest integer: 269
